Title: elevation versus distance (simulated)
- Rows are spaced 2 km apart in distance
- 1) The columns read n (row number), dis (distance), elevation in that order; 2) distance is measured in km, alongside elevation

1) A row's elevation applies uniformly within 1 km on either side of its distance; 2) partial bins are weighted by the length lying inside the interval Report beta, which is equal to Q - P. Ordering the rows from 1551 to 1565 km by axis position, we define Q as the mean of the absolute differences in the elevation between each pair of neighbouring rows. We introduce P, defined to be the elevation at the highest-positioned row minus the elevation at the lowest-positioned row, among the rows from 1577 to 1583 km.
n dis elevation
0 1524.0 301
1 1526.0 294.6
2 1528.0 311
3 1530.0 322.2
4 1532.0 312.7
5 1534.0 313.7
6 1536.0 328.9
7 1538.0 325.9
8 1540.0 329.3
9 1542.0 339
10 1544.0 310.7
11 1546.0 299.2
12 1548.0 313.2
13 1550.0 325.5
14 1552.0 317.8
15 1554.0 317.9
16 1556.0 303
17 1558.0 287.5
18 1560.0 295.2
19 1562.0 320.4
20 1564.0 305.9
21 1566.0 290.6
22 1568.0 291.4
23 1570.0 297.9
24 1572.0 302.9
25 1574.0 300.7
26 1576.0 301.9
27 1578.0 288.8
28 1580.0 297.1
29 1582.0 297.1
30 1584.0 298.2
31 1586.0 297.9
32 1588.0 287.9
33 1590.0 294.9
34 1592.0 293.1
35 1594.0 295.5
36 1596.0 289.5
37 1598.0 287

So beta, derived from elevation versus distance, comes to 5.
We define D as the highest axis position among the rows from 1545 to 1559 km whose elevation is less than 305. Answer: 1558.0 km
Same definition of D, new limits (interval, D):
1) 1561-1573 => 1572.0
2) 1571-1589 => 1588.0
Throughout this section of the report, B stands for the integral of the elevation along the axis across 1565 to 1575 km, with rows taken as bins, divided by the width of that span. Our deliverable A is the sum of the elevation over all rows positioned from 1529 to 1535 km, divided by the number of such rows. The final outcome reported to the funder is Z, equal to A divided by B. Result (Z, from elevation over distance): 1.07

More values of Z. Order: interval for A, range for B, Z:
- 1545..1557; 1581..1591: 1.06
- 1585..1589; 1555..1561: 0.99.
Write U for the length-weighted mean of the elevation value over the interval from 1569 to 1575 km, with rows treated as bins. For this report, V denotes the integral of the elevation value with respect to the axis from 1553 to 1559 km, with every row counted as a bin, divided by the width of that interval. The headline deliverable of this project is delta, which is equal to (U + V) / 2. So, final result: 302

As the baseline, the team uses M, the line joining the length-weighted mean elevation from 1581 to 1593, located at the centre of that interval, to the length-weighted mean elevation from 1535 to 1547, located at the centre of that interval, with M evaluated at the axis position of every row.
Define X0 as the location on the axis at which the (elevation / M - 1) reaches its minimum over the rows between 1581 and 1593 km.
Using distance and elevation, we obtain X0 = 1588.0 km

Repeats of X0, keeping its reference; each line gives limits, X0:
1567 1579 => 1568.0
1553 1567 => 1558.0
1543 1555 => 1546.0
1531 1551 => 1546.0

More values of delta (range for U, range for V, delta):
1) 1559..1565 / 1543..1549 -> 307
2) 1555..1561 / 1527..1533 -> 305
